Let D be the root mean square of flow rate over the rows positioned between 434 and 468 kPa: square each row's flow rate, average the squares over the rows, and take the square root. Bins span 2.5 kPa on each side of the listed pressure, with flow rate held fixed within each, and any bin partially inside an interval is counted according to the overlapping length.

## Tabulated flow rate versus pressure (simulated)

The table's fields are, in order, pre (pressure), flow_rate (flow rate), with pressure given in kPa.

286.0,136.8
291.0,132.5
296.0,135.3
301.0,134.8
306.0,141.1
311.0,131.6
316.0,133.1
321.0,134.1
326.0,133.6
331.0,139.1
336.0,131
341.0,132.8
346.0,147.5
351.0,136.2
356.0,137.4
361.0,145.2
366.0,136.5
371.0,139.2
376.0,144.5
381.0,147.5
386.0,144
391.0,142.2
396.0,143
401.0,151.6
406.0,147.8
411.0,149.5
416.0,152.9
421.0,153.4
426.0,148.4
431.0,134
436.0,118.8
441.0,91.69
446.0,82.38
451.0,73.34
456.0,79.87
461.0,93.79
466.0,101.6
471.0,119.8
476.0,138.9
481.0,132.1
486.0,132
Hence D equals 92.7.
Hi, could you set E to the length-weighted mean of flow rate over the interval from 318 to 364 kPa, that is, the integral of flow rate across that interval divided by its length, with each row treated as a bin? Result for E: 137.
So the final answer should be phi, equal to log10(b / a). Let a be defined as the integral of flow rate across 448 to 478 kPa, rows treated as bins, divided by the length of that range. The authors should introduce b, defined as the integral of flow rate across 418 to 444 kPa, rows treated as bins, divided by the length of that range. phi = 0.11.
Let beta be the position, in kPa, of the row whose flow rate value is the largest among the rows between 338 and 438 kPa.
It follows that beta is 421.0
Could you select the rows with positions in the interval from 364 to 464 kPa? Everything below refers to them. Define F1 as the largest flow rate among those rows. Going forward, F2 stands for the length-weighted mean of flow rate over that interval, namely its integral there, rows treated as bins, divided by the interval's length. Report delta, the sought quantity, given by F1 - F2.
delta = 25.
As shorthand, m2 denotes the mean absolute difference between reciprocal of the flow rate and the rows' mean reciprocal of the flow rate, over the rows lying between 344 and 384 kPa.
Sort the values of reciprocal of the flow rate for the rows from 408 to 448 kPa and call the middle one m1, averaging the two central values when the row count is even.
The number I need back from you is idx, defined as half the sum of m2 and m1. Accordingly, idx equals 0.0037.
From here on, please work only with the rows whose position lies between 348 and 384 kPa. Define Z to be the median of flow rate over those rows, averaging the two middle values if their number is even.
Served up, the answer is 139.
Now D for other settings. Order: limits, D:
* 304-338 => 134.8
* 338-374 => 139.3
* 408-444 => 137.2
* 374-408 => 145.8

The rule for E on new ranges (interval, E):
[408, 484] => 118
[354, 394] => 142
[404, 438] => 144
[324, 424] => 143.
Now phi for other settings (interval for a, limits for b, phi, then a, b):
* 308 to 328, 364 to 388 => 0.03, 133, 142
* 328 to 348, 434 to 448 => -0.15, 137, 97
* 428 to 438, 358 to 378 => 0.04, 128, 141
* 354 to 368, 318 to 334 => -0.01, 140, 135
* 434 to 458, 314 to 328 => 0.18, 89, 134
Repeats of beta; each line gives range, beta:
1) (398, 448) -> 421.0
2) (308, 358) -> 346.0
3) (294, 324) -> 306.0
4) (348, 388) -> 381.0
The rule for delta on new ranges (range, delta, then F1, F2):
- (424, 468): 46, 148.4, 102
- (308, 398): 9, 147.5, 139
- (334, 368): 9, 147.5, 138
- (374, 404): 6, 151.6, 146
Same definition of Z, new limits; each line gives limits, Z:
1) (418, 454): 119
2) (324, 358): 136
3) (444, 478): 94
